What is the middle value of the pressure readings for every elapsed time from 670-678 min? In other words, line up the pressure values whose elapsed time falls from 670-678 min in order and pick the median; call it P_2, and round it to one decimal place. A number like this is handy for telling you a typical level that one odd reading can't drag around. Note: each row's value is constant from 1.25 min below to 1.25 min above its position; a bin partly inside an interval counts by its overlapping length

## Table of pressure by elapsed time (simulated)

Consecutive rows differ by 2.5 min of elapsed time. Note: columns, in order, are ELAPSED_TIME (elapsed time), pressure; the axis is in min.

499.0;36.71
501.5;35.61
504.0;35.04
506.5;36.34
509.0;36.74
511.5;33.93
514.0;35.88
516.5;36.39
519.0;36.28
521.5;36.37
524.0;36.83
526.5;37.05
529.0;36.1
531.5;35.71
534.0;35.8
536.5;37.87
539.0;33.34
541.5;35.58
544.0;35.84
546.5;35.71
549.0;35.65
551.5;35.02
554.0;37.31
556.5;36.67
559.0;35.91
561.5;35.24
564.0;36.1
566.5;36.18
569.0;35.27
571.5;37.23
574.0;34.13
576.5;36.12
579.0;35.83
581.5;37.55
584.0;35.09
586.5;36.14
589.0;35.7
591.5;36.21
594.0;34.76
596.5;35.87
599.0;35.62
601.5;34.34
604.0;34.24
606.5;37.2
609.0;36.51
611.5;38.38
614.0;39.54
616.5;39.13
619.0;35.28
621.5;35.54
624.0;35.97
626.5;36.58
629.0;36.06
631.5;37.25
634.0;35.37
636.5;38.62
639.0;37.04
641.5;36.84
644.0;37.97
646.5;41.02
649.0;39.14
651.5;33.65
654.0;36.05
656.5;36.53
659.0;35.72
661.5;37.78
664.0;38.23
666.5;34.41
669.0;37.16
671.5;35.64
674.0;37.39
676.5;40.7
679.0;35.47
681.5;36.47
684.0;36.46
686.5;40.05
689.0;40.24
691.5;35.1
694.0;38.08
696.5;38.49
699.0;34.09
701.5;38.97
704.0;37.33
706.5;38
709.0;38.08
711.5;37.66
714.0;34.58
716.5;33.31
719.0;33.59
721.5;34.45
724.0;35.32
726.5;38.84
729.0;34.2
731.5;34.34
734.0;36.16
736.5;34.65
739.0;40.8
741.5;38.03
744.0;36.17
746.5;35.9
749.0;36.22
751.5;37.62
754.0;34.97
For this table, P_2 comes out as 37.4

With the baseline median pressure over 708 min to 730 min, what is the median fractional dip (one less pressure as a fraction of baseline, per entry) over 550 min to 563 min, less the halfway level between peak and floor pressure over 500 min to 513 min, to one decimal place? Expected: -35.4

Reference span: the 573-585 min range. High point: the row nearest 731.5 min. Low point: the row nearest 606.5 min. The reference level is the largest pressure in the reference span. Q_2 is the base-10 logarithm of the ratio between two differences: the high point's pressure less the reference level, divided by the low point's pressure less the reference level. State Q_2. 0.96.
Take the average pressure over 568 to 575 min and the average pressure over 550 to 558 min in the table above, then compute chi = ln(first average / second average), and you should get -0.02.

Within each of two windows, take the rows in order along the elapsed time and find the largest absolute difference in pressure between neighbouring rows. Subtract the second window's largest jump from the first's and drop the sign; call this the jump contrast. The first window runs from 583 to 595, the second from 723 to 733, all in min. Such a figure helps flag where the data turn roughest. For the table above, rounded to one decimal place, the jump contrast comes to 3.2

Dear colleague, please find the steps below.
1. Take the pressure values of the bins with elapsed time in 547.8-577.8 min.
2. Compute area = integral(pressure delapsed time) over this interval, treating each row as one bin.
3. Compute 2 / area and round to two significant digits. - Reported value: 0.0019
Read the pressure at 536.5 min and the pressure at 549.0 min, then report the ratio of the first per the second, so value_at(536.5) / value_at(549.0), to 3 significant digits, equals 1.06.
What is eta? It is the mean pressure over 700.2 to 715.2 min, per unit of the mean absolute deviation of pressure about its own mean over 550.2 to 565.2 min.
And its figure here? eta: 57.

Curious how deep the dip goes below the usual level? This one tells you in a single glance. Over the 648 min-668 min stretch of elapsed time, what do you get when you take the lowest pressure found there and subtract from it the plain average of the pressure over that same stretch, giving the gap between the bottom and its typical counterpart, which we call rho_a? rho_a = -2.8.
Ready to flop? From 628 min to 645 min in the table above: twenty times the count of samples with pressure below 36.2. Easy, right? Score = 40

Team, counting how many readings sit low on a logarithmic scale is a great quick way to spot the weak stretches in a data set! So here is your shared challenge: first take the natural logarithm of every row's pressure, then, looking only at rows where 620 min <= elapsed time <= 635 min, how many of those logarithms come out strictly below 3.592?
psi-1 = 4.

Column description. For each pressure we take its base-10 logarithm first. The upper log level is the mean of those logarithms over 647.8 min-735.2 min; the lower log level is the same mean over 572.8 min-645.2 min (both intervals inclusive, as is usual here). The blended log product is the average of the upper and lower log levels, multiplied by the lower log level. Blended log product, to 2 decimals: 2.44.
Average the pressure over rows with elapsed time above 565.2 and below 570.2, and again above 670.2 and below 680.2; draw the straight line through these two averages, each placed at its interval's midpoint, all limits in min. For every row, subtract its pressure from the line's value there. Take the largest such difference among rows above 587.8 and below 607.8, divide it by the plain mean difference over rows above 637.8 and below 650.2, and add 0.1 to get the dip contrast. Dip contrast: -1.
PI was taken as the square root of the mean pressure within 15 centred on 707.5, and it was 6.12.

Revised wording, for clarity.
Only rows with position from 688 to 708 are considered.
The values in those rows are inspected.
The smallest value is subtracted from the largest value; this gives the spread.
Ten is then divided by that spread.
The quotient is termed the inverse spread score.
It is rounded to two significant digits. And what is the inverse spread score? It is 1.6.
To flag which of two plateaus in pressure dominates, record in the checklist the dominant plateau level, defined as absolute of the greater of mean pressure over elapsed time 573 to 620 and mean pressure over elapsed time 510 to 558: 36.2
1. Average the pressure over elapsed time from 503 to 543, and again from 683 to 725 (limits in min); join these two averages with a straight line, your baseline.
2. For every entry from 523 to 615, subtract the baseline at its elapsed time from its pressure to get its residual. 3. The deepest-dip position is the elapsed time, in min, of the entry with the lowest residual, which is 539.0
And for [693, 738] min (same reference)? 716.5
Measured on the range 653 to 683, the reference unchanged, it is 666.5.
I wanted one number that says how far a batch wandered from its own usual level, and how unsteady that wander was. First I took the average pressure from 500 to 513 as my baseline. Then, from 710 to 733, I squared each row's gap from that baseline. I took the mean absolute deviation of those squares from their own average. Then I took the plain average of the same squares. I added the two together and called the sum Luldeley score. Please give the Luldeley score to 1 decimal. 5.7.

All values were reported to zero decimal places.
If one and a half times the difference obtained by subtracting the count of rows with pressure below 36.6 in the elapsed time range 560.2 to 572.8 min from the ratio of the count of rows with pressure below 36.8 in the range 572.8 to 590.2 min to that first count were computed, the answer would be -4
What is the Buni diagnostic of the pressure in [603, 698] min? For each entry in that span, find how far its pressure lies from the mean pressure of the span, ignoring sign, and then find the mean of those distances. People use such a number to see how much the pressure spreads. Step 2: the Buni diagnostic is 1.5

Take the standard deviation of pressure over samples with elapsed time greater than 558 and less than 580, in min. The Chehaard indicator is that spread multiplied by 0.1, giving 0.08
